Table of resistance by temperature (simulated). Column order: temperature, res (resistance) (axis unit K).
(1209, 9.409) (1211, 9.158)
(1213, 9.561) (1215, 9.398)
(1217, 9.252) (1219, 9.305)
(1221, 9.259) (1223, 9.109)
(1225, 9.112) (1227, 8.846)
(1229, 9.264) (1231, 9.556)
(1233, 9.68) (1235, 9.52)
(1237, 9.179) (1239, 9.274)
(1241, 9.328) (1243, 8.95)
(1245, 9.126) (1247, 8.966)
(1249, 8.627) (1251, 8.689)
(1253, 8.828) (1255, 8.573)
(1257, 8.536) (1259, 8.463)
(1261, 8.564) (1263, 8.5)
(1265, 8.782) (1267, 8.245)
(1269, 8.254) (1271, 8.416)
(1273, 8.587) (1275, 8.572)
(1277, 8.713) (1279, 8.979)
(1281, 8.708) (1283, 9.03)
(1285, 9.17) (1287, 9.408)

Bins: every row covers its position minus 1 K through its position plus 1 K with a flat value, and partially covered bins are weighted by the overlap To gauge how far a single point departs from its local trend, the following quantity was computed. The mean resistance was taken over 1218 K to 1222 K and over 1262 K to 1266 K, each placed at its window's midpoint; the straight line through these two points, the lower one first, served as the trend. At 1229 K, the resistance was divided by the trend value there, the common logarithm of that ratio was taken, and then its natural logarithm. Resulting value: -5.2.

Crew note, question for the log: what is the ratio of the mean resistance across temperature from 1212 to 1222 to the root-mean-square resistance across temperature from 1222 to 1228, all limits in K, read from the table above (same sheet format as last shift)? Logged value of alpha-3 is 1.04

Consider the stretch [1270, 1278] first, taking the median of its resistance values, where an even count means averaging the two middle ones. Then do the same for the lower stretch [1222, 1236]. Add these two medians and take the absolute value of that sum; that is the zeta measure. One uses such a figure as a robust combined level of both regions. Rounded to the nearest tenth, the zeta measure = 17.8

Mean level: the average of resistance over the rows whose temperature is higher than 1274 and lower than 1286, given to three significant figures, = 8.86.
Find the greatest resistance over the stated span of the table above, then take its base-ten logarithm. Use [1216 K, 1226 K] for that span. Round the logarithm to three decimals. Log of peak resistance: 0.969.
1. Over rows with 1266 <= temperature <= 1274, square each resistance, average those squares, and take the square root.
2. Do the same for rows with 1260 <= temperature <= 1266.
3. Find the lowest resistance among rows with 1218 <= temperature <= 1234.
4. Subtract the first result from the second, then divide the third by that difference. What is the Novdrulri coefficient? 37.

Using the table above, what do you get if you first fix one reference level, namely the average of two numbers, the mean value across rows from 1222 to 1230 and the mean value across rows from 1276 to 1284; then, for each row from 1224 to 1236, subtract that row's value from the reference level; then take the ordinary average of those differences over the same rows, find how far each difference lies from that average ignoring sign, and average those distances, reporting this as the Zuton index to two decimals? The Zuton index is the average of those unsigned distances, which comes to 0.26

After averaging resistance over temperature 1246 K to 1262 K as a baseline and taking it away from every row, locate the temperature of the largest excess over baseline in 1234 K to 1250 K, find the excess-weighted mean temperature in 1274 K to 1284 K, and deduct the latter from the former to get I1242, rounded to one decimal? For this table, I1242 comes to -46.5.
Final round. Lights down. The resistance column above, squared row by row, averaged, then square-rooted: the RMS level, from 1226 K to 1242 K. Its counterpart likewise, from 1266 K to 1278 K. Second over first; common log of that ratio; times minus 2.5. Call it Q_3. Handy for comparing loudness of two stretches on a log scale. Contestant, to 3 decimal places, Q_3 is 0.106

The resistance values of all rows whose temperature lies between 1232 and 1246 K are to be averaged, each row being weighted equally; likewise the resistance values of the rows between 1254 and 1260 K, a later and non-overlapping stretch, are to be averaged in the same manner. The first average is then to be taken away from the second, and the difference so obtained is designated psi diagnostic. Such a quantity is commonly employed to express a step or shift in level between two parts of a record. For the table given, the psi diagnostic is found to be -0.77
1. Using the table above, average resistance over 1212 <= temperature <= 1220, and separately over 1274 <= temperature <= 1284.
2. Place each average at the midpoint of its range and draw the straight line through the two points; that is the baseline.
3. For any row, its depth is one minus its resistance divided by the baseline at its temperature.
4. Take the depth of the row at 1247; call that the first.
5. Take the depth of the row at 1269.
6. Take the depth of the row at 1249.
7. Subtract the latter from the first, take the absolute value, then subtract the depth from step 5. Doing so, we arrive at -0.04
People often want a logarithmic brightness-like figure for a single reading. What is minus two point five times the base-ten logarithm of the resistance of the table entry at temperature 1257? -2.33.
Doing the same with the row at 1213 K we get -2.45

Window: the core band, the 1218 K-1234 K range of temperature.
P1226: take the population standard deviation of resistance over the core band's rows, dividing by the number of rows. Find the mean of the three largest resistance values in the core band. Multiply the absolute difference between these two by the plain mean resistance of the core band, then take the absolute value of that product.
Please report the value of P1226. 85.9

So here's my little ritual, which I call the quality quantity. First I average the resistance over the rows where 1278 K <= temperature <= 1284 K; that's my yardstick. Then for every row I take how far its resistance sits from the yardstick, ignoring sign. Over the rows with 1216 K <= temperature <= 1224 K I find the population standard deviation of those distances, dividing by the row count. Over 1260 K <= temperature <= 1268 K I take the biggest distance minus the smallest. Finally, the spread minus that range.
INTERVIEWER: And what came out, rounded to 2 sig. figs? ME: -0.46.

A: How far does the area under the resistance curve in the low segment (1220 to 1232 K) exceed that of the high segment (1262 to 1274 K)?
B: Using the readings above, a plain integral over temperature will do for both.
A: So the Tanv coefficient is 8.7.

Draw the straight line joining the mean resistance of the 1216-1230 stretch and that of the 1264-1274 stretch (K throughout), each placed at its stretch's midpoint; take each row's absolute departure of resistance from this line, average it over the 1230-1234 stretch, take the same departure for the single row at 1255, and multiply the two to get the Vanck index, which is 0.059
